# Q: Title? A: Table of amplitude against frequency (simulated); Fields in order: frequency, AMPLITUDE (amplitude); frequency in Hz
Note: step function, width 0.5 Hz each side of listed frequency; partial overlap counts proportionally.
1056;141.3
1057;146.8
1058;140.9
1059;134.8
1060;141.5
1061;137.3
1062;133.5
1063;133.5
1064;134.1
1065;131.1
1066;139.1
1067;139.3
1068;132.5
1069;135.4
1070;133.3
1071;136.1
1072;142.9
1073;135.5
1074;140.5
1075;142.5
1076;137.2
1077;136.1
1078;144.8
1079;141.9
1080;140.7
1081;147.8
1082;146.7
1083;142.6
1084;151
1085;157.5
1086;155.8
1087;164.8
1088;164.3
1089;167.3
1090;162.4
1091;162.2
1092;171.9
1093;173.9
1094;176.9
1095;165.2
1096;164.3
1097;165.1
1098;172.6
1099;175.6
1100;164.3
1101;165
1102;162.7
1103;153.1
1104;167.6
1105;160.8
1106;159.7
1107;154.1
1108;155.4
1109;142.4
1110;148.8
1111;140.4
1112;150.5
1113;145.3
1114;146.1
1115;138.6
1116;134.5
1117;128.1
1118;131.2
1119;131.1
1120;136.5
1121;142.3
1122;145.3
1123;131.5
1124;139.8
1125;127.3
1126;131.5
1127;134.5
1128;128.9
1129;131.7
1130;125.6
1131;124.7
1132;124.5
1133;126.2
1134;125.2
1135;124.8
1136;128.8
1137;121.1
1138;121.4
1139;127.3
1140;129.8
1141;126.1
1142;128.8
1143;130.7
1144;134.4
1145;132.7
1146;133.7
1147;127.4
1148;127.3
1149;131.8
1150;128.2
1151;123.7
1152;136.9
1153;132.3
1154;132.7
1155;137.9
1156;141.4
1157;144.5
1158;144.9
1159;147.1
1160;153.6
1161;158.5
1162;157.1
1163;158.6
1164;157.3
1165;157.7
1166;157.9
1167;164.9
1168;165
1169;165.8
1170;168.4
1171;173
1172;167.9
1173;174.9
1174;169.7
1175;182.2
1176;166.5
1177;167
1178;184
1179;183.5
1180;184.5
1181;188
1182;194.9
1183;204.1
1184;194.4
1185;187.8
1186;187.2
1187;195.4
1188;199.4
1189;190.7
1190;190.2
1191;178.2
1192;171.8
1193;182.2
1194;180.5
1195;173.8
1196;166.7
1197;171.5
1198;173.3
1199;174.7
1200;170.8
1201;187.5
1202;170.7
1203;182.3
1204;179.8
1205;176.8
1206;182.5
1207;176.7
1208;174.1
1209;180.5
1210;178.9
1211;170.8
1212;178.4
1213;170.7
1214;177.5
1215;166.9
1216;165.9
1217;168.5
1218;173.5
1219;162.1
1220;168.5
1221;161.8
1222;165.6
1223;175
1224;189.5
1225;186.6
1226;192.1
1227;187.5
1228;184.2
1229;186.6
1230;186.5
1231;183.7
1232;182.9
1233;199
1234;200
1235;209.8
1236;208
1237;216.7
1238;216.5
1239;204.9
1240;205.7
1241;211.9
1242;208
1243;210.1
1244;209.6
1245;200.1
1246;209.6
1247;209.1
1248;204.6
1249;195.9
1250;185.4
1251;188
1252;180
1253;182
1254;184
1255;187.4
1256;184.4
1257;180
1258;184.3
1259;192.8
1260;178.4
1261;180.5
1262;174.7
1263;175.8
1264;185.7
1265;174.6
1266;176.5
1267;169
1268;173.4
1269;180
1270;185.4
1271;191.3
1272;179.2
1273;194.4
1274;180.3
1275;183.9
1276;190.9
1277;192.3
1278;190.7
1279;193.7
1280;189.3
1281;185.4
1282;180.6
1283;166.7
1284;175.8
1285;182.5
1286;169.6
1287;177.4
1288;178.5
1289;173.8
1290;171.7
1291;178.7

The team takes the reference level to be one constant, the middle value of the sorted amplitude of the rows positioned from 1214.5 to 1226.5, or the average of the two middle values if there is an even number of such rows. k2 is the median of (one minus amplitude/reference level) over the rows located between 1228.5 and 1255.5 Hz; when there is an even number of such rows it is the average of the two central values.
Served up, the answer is -0.19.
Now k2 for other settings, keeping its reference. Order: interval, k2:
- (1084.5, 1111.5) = 0.02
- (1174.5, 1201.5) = -0.09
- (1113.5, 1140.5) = 0.23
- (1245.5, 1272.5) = -0.09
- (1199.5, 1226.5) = -0.04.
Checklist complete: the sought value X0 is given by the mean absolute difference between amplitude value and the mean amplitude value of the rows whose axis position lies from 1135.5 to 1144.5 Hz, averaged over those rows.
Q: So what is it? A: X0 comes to 3.2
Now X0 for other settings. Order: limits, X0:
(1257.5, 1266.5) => 4.9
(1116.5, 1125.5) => 5.5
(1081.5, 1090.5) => 7.0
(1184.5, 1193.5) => 6.4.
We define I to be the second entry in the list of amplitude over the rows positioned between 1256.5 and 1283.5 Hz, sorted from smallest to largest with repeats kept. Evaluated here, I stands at 169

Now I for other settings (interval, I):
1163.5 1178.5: 157.7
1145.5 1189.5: 127.3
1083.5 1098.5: 155.8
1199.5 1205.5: 170.8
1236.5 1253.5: 182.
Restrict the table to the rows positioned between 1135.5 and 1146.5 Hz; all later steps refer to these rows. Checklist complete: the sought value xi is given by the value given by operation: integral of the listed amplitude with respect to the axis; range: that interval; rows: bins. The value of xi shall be 1415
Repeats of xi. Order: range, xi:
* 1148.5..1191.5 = 7130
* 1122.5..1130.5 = 1051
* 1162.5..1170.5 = 1296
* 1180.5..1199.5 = 3505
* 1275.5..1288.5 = 2373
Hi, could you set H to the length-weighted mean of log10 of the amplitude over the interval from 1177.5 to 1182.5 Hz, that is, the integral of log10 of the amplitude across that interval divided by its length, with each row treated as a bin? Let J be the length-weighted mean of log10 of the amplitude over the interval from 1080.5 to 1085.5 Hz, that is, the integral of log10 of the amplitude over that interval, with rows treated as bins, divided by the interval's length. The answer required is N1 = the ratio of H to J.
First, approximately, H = 2.27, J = 2.17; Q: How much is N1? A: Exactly 1.05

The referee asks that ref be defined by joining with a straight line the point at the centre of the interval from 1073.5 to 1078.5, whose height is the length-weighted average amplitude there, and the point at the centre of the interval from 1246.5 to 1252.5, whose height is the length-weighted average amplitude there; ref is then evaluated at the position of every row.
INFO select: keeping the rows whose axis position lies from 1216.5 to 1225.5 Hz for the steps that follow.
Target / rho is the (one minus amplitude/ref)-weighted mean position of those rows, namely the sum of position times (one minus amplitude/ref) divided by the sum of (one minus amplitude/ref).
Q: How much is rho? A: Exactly 1219.9 Hz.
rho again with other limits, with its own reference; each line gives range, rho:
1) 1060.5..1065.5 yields 1064.3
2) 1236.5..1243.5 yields 1239.7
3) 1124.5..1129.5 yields 1127.0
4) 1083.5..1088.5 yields 1086.4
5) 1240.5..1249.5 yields 1244.2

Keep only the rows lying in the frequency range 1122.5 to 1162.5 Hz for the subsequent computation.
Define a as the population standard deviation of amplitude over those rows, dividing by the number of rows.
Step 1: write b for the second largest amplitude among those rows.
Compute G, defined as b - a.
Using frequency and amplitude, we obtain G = 148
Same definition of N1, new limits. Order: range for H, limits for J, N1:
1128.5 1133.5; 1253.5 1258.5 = 0.93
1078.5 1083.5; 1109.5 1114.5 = 1.00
